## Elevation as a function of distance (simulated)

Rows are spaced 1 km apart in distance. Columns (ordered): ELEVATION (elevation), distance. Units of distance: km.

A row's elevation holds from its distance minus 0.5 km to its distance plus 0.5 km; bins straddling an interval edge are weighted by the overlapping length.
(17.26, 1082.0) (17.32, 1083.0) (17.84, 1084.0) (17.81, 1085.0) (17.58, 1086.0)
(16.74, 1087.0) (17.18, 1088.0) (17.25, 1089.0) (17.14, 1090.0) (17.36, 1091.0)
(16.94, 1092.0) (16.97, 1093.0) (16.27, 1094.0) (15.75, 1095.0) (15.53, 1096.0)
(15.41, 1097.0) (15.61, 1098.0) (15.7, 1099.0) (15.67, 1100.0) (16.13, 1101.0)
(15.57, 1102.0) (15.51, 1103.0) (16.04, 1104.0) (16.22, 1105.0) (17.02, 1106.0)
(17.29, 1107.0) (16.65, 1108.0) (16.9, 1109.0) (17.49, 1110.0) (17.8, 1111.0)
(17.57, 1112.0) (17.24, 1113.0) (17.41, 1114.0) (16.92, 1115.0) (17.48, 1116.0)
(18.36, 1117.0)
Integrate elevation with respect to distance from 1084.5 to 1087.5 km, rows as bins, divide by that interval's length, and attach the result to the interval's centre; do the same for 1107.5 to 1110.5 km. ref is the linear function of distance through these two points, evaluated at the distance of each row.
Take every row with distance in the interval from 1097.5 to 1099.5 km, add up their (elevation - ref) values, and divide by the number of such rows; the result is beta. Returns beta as -1.52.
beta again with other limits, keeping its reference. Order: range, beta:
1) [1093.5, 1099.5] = -1.50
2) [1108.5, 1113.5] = 0.42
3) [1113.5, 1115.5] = 0.24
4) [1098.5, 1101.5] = -1.32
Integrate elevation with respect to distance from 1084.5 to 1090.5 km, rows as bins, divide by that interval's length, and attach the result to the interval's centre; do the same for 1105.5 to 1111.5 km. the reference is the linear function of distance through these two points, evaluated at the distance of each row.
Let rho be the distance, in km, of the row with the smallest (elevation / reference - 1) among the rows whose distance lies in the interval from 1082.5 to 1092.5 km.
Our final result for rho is 1087.0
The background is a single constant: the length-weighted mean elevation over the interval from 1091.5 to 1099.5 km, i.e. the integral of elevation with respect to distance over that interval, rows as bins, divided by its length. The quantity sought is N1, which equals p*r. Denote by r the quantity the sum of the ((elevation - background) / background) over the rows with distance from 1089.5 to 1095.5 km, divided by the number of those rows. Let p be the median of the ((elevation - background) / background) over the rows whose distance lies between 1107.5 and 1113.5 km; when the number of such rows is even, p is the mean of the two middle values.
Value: 0.0037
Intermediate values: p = 0.08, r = 0.04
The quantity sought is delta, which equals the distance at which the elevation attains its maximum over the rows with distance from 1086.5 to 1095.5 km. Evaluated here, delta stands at 1091.0 km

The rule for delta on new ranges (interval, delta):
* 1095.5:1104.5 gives 1101.0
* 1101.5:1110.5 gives 1110.0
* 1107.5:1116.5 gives 1111.0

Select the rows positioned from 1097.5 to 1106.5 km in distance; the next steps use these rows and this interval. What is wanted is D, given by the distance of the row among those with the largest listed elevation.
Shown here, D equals 1106.0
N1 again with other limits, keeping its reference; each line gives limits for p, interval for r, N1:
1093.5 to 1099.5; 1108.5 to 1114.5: -0.0020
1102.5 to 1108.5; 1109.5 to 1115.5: 0.0022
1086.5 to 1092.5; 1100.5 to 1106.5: 0.0003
